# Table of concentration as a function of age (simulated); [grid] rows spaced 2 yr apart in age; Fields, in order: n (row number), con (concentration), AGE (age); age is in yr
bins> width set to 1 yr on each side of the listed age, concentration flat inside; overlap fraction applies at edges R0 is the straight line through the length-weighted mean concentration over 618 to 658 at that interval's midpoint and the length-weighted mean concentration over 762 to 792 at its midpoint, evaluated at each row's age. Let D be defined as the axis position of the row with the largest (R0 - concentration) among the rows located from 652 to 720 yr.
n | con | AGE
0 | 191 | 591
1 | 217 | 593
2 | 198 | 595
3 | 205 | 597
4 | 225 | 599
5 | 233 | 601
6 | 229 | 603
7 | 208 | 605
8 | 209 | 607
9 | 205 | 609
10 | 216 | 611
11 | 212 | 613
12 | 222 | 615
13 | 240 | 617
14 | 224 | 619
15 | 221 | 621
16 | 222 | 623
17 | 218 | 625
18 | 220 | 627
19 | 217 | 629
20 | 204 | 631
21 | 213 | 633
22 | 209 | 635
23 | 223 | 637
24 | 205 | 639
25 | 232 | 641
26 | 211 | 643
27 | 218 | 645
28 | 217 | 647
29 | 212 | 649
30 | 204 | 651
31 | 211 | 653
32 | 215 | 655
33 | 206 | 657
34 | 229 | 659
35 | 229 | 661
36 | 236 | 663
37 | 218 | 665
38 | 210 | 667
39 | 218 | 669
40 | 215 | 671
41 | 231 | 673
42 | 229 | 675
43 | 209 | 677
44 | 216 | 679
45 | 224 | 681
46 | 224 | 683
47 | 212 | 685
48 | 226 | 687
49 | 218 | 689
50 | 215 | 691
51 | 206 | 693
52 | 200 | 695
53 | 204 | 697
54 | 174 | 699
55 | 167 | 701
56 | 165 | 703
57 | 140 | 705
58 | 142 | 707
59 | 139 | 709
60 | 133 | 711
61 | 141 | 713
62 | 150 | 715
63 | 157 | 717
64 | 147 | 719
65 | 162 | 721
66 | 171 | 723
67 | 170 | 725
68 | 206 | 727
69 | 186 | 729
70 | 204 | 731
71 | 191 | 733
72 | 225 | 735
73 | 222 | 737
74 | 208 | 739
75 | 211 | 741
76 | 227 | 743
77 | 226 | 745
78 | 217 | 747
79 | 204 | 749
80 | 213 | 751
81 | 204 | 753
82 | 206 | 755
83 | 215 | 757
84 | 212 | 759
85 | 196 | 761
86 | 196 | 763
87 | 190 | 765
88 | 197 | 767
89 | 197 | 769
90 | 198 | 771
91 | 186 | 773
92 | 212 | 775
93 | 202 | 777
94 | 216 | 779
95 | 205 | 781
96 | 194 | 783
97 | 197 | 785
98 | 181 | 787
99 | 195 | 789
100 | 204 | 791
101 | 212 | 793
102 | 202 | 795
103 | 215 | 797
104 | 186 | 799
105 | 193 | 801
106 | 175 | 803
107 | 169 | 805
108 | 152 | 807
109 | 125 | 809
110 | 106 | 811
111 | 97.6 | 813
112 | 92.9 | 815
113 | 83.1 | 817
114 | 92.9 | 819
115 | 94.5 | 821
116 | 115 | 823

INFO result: 711 yr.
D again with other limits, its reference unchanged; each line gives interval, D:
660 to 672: 667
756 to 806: 805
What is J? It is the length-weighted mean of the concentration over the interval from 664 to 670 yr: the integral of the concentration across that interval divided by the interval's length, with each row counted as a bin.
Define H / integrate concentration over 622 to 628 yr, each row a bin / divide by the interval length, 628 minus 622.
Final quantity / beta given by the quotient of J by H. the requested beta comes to 0.98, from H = 220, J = 215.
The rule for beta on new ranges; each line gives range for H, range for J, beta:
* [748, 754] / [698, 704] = 0.81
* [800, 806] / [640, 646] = 1.23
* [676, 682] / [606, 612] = 0.97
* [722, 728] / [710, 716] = 0.78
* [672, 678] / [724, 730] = 0.84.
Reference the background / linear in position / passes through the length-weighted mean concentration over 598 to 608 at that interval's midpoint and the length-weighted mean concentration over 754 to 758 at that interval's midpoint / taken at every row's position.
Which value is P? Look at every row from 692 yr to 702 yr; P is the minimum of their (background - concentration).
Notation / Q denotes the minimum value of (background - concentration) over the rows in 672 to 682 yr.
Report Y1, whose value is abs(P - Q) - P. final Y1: 15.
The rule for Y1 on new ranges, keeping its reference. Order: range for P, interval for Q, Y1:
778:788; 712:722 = 65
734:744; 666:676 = 16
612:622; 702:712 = 89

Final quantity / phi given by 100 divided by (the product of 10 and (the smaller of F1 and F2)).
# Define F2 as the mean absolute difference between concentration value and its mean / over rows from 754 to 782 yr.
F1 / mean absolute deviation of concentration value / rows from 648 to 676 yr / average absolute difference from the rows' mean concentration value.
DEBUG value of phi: 1.30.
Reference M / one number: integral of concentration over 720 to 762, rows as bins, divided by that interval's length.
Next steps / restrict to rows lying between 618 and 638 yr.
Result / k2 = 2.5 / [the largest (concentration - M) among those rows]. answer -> 0.12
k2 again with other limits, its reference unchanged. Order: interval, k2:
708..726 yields -0.08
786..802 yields 0.22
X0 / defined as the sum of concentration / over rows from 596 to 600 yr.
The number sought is 430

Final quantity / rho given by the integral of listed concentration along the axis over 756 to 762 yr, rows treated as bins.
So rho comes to 1246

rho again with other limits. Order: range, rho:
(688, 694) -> 1278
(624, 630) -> 1310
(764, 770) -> 1168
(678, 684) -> 1328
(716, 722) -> 932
